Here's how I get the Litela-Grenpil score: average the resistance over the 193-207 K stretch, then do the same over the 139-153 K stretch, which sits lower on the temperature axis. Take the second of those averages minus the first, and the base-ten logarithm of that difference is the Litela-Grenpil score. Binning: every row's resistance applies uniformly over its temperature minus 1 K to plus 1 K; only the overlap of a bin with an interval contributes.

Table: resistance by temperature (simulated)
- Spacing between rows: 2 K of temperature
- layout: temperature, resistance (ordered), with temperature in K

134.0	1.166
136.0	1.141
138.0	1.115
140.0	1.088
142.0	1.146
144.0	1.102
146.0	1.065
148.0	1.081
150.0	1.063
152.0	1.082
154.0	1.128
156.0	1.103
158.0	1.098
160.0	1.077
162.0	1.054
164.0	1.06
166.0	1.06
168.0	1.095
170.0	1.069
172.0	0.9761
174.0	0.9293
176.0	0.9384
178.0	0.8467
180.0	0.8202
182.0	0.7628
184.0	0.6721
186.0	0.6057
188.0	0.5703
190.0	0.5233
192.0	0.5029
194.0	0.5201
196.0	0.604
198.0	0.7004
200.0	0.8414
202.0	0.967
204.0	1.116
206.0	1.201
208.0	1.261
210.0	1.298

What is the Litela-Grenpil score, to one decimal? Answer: -0.6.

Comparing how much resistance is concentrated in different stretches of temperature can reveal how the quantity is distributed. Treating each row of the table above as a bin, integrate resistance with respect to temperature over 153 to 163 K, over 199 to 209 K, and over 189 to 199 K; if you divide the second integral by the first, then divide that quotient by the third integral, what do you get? 0.17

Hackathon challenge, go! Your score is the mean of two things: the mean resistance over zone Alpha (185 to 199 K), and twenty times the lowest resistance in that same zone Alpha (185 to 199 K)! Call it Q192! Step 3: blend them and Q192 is 5.3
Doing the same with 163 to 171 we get 11.1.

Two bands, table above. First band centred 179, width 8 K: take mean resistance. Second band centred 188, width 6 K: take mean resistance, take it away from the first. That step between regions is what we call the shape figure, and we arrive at 0.28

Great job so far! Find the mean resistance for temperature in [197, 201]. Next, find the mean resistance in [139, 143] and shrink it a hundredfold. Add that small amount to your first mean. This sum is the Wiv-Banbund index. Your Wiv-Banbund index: 0.8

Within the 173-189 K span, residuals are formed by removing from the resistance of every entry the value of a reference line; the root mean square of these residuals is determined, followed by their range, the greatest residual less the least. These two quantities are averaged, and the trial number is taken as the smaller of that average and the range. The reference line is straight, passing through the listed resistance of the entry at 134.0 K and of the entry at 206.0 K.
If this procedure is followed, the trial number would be 0.37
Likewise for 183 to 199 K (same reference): 0.19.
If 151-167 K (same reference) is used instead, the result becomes 0.08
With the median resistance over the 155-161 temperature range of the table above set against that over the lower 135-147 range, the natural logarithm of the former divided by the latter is 0.0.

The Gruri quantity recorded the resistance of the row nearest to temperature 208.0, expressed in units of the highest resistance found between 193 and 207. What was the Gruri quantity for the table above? 1.05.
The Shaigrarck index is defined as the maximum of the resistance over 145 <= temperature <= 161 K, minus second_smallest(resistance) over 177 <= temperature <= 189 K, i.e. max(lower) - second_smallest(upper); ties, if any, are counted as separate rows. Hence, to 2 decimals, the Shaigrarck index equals 0.52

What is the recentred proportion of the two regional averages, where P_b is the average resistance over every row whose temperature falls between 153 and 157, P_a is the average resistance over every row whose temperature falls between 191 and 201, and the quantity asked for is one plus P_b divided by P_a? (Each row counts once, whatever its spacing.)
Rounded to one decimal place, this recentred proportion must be 2.8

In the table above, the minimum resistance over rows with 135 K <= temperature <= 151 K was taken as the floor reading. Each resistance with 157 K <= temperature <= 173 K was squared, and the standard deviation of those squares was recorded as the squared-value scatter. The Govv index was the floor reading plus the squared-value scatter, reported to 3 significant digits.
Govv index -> 1.14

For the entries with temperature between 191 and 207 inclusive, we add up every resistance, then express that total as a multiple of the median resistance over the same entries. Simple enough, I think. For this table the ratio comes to 8.37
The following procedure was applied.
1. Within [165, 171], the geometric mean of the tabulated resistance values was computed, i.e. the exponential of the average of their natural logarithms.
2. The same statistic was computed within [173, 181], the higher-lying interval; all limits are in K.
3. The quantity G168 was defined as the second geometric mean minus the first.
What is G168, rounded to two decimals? -0.19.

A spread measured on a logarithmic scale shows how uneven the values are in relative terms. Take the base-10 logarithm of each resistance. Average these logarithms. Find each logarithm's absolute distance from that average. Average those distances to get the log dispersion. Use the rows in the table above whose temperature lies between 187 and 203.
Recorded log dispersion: 0.086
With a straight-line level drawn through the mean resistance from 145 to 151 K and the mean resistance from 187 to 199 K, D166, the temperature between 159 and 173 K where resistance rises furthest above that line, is 168.0 K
